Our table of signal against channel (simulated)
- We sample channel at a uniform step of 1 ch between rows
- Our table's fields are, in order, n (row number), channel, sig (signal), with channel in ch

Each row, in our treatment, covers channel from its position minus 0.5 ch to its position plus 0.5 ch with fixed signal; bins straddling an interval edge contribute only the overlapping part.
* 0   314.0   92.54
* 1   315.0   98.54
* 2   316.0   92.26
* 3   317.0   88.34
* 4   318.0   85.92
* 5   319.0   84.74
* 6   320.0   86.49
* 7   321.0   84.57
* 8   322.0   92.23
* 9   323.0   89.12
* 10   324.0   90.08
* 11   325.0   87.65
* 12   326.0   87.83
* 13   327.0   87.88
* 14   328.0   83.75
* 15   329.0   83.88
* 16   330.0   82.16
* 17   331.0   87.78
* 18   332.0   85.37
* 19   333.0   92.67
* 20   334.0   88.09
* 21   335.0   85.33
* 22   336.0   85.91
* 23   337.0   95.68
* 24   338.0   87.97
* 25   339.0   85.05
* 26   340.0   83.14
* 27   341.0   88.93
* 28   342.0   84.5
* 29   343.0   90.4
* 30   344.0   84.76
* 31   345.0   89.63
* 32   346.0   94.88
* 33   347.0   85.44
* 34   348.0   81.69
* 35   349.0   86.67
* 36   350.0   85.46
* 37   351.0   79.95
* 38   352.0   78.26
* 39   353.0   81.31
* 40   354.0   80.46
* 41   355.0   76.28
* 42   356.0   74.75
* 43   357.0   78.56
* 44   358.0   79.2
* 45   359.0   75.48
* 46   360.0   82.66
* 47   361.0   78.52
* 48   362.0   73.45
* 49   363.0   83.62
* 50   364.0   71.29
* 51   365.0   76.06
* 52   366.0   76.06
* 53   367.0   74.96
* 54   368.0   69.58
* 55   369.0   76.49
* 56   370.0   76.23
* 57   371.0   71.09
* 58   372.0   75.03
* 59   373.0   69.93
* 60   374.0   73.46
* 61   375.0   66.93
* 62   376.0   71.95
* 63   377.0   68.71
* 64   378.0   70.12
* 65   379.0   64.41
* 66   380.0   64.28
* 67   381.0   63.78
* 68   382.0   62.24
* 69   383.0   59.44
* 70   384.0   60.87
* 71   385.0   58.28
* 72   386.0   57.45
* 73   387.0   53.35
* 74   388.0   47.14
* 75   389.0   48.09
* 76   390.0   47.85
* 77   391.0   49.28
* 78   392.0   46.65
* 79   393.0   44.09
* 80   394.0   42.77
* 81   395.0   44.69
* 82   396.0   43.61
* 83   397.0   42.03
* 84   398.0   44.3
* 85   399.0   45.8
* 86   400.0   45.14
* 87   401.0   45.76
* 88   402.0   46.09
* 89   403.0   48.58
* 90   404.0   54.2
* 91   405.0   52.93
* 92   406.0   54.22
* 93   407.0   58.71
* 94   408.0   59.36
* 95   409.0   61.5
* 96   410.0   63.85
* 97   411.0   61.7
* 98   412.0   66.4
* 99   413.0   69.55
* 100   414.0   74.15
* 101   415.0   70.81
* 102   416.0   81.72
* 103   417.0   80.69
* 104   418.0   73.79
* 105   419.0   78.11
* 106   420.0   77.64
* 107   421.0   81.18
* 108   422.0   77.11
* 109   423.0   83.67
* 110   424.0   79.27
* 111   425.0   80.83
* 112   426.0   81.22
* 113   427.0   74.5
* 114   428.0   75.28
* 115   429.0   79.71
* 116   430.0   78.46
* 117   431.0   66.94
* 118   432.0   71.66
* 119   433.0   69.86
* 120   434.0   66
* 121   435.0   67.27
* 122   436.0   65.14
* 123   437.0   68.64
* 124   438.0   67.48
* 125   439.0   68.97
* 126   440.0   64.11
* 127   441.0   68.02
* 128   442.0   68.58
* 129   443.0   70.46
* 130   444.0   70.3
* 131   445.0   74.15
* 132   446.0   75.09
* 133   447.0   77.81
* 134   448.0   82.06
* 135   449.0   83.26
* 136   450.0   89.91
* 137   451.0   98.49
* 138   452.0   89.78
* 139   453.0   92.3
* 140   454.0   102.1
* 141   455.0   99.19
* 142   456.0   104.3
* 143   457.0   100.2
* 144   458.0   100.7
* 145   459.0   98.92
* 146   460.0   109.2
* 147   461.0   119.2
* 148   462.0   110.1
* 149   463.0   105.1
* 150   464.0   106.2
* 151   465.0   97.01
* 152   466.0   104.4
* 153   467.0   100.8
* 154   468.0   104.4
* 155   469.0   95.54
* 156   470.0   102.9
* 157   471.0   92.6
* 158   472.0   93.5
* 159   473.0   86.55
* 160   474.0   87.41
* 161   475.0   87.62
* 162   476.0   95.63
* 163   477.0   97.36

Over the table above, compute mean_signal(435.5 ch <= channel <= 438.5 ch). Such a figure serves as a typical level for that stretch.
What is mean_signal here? 67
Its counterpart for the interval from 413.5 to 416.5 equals 76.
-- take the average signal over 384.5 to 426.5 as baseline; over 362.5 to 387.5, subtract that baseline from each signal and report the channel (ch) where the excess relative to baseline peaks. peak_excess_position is 363.0 ch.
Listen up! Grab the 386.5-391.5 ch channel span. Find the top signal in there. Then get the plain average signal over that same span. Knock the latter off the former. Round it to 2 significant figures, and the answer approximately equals 4.2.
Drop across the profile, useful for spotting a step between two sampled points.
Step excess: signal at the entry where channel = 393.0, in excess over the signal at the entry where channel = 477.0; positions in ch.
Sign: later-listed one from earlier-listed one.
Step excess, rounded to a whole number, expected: -53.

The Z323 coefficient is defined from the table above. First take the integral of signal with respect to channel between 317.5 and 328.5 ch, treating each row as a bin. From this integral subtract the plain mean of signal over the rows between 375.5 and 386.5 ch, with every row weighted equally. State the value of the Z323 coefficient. 896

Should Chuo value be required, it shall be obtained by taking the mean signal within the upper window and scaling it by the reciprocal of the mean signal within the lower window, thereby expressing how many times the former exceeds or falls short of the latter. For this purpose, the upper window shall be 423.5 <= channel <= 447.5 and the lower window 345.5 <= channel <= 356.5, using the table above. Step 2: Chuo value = 0.9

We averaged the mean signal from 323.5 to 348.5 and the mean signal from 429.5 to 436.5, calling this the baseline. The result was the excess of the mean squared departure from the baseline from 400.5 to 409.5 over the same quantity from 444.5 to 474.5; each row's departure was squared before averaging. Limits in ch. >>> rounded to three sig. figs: 214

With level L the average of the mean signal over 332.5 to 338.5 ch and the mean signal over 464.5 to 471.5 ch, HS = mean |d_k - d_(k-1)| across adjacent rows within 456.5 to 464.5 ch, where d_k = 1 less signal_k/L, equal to 0.057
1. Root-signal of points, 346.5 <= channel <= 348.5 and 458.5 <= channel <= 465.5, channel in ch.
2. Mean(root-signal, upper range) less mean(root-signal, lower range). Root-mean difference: 1.2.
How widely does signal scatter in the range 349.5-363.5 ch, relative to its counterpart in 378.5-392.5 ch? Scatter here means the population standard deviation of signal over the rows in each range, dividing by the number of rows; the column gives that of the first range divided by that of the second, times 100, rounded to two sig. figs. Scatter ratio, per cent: 50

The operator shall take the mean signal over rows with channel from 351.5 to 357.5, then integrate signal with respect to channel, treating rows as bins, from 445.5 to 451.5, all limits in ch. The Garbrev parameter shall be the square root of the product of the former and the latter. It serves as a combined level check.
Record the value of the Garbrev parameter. 199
